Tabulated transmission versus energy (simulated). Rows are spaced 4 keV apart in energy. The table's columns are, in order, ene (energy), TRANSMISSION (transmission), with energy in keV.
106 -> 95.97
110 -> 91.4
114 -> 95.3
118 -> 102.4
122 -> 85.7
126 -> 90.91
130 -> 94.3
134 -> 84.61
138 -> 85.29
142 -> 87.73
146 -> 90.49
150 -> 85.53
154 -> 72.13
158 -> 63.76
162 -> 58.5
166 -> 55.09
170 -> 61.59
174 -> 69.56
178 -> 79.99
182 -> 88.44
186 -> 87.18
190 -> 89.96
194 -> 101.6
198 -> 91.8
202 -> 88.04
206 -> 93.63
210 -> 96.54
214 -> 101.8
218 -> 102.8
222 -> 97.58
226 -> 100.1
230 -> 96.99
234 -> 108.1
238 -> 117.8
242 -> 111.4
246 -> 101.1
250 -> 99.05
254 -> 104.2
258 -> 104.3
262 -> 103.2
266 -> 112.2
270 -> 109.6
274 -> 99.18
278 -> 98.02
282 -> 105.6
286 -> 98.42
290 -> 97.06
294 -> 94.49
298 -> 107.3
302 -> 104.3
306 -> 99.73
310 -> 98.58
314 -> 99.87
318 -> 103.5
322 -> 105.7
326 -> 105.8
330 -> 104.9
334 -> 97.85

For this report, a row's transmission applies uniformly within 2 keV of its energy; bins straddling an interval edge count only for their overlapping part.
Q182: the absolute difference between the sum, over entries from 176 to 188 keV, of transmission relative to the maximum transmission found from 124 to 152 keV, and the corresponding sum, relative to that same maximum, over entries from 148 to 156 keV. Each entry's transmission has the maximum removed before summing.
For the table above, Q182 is 4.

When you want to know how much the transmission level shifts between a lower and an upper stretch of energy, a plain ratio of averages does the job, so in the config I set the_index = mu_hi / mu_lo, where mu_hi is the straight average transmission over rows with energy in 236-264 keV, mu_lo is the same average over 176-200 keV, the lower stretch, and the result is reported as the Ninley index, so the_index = 1.18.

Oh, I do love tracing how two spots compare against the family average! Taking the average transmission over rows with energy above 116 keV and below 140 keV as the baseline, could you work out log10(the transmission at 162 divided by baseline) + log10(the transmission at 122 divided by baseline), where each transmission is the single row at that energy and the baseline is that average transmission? -0.21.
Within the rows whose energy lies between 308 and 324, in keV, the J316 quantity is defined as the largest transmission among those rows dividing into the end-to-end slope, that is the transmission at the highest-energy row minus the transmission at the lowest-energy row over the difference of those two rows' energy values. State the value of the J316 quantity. 0.006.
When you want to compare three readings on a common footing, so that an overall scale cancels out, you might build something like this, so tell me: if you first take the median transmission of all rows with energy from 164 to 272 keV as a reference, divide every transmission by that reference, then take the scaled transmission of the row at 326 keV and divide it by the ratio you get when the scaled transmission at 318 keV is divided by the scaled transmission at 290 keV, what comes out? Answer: 1.00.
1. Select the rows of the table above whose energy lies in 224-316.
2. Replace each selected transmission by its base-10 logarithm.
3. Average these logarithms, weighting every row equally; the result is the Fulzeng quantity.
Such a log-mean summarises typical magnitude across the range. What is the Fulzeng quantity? 2.01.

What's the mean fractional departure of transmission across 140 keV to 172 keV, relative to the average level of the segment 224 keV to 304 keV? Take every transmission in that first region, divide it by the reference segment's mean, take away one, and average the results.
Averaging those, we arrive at -0.31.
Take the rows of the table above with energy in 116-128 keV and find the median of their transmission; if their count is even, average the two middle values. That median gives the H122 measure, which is 91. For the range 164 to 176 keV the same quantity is 62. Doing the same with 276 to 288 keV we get 98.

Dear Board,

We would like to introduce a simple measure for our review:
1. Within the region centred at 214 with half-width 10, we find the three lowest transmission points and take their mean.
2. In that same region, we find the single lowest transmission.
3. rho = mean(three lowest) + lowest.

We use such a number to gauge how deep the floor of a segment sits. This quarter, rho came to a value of 190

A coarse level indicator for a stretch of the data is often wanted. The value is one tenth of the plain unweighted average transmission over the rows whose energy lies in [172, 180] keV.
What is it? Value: 7.5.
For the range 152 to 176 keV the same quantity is 6.3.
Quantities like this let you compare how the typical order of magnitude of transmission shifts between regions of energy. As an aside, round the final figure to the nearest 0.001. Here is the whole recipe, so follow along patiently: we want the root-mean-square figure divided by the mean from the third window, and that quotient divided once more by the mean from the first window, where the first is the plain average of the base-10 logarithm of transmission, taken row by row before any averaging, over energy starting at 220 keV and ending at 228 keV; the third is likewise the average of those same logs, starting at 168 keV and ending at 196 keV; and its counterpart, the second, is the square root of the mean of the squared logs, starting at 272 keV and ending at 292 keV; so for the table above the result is 0.524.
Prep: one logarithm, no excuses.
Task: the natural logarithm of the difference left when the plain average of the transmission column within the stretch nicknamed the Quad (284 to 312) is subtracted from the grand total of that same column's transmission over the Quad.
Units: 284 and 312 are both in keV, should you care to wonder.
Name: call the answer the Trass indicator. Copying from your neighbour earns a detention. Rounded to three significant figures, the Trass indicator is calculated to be 6.40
